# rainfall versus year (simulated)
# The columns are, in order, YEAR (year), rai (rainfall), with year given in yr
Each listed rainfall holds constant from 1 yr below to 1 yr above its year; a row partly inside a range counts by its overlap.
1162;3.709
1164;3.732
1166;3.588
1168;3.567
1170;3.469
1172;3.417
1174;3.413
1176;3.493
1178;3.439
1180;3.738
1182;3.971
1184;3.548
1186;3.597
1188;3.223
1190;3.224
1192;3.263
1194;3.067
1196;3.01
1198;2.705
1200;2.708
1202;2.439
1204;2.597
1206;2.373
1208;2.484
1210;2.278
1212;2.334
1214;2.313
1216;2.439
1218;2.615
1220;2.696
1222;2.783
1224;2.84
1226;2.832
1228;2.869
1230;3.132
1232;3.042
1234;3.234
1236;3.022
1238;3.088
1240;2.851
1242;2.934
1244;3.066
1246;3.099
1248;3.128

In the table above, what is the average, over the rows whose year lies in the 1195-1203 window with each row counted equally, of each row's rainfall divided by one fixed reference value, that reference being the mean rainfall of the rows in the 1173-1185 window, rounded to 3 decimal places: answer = 0.754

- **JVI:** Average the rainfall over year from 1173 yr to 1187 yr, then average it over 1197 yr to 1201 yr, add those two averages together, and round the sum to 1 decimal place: 6.3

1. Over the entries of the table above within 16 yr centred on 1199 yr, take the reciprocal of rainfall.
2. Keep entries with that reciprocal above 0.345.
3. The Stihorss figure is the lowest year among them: 1198 yr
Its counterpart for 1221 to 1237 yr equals 1222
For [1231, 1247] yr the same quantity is 1240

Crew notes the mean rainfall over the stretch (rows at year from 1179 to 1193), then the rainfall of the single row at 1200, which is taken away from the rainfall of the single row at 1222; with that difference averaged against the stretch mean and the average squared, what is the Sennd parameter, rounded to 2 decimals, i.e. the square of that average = 3.21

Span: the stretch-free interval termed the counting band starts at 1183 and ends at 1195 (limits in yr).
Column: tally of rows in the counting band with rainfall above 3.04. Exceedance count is 6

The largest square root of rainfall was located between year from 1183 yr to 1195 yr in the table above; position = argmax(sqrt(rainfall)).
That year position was 1186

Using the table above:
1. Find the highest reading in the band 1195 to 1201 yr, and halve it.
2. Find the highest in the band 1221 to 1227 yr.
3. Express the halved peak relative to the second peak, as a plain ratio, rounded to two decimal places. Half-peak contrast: 0.53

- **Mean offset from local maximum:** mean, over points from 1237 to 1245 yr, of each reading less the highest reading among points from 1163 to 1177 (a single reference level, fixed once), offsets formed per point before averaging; -0.75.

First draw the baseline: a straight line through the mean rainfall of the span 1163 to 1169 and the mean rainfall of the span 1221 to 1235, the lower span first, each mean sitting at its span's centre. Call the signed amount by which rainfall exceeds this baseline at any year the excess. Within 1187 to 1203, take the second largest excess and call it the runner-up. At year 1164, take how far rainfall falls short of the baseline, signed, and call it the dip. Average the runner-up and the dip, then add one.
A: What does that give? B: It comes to 0.9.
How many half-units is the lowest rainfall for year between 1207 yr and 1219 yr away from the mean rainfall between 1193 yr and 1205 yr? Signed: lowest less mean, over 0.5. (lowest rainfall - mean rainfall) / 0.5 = -1.0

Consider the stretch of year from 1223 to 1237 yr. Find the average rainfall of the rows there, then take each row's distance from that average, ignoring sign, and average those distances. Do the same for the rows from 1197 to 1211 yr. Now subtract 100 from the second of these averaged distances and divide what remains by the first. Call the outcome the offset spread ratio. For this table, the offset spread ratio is -783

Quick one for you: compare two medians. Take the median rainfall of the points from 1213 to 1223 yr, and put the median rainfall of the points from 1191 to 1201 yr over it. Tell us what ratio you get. 1.2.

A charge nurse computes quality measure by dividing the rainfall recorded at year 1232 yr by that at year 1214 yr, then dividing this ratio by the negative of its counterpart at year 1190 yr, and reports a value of -0.41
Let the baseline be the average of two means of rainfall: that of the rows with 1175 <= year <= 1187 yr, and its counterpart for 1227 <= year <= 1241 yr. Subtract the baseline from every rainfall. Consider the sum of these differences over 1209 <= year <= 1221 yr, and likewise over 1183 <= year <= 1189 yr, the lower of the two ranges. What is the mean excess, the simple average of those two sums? -2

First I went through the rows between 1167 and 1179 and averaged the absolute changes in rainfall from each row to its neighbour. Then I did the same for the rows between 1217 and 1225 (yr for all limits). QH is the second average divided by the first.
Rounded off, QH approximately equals 1.3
